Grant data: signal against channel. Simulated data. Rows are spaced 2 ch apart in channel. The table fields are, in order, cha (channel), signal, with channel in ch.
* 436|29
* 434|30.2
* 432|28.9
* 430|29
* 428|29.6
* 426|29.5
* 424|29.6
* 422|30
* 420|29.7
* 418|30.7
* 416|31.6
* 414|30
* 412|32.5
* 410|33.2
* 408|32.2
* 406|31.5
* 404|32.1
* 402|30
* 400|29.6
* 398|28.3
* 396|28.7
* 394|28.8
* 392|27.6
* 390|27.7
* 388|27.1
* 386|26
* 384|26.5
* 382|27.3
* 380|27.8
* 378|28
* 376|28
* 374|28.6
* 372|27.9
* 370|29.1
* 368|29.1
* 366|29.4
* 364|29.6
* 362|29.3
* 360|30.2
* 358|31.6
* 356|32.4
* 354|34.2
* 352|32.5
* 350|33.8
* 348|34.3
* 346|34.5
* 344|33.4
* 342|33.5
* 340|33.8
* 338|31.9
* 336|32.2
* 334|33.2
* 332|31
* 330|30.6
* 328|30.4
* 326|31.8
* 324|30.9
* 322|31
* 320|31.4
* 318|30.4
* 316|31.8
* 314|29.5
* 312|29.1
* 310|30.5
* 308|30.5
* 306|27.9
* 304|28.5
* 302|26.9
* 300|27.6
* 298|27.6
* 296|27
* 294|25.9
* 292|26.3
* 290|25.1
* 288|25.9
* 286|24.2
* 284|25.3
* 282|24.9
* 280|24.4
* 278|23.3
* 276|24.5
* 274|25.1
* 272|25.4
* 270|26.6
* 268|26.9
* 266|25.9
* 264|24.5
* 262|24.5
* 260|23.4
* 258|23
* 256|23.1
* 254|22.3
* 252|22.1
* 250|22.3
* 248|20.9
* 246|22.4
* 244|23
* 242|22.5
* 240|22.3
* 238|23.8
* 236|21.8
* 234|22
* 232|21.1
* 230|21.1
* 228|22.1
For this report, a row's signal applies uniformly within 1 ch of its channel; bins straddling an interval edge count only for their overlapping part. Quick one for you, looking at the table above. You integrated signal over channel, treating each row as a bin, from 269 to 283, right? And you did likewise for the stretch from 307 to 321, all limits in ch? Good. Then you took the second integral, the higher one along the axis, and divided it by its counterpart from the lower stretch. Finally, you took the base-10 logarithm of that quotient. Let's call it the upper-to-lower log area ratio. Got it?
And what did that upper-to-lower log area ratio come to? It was 0.088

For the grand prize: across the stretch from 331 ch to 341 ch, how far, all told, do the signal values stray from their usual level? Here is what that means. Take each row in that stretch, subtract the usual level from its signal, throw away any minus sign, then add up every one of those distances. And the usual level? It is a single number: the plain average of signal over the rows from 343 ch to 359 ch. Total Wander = 6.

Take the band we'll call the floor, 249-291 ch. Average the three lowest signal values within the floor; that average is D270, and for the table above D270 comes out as 22.2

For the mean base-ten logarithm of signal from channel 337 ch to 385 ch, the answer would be 1.49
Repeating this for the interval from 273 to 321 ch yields 1.43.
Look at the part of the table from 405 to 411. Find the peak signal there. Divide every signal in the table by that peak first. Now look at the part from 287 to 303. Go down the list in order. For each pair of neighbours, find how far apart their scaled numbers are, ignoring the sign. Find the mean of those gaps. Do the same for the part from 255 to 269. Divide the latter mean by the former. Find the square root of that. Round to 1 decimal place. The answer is 1.0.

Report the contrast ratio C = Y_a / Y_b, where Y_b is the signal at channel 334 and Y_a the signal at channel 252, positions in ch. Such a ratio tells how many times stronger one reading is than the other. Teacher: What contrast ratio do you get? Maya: 0.67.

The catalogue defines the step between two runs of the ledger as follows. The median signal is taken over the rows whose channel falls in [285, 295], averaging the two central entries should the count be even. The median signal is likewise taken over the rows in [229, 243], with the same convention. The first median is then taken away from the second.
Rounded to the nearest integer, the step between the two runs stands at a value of -4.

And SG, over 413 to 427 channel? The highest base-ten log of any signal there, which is 1.50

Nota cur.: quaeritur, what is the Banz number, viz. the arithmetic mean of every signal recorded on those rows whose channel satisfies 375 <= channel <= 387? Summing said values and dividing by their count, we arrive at 27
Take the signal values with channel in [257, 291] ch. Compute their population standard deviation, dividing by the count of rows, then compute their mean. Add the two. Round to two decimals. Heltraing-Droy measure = 25.93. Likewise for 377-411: 31.04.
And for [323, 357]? 33.93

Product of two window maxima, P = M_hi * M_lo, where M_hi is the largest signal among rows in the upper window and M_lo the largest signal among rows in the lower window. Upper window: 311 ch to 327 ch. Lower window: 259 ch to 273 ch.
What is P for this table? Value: 855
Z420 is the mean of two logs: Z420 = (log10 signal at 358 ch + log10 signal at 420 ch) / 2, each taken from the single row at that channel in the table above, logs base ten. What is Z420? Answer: 1.49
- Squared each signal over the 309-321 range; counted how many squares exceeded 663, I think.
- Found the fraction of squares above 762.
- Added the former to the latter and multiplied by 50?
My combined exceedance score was 350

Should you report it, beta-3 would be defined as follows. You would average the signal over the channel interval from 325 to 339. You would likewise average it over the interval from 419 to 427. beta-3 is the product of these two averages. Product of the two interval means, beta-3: 938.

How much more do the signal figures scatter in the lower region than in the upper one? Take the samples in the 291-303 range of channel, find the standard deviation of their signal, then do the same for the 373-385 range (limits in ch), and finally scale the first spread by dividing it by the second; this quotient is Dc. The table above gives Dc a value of 1.0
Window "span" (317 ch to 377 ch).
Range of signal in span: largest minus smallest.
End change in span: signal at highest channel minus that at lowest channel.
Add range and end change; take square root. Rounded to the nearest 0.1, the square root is 2.0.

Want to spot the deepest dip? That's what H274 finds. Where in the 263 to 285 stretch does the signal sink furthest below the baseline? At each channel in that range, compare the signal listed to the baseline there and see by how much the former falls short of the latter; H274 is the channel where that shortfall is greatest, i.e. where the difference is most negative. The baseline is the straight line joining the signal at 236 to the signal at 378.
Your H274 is 278 ch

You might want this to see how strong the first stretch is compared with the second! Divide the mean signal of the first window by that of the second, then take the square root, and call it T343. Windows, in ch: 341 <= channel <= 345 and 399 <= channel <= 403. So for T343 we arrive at 1.06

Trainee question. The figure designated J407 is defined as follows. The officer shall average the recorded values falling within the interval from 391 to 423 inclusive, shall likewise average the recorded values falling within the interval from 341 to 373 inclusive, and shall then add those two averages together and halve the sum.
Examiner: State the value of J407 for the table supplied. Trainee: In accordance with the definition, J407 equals 31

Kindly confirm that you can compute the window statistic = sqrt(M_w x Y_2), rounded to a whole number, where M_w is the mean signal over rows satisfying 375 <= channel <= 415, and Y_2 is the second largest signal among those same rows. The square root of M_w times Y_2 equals 31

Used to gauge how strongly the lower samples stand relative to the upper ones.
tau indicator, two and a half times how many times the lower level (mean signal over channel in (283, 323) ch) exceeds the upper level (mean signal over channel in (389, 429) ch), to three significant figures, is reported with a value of 2.33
